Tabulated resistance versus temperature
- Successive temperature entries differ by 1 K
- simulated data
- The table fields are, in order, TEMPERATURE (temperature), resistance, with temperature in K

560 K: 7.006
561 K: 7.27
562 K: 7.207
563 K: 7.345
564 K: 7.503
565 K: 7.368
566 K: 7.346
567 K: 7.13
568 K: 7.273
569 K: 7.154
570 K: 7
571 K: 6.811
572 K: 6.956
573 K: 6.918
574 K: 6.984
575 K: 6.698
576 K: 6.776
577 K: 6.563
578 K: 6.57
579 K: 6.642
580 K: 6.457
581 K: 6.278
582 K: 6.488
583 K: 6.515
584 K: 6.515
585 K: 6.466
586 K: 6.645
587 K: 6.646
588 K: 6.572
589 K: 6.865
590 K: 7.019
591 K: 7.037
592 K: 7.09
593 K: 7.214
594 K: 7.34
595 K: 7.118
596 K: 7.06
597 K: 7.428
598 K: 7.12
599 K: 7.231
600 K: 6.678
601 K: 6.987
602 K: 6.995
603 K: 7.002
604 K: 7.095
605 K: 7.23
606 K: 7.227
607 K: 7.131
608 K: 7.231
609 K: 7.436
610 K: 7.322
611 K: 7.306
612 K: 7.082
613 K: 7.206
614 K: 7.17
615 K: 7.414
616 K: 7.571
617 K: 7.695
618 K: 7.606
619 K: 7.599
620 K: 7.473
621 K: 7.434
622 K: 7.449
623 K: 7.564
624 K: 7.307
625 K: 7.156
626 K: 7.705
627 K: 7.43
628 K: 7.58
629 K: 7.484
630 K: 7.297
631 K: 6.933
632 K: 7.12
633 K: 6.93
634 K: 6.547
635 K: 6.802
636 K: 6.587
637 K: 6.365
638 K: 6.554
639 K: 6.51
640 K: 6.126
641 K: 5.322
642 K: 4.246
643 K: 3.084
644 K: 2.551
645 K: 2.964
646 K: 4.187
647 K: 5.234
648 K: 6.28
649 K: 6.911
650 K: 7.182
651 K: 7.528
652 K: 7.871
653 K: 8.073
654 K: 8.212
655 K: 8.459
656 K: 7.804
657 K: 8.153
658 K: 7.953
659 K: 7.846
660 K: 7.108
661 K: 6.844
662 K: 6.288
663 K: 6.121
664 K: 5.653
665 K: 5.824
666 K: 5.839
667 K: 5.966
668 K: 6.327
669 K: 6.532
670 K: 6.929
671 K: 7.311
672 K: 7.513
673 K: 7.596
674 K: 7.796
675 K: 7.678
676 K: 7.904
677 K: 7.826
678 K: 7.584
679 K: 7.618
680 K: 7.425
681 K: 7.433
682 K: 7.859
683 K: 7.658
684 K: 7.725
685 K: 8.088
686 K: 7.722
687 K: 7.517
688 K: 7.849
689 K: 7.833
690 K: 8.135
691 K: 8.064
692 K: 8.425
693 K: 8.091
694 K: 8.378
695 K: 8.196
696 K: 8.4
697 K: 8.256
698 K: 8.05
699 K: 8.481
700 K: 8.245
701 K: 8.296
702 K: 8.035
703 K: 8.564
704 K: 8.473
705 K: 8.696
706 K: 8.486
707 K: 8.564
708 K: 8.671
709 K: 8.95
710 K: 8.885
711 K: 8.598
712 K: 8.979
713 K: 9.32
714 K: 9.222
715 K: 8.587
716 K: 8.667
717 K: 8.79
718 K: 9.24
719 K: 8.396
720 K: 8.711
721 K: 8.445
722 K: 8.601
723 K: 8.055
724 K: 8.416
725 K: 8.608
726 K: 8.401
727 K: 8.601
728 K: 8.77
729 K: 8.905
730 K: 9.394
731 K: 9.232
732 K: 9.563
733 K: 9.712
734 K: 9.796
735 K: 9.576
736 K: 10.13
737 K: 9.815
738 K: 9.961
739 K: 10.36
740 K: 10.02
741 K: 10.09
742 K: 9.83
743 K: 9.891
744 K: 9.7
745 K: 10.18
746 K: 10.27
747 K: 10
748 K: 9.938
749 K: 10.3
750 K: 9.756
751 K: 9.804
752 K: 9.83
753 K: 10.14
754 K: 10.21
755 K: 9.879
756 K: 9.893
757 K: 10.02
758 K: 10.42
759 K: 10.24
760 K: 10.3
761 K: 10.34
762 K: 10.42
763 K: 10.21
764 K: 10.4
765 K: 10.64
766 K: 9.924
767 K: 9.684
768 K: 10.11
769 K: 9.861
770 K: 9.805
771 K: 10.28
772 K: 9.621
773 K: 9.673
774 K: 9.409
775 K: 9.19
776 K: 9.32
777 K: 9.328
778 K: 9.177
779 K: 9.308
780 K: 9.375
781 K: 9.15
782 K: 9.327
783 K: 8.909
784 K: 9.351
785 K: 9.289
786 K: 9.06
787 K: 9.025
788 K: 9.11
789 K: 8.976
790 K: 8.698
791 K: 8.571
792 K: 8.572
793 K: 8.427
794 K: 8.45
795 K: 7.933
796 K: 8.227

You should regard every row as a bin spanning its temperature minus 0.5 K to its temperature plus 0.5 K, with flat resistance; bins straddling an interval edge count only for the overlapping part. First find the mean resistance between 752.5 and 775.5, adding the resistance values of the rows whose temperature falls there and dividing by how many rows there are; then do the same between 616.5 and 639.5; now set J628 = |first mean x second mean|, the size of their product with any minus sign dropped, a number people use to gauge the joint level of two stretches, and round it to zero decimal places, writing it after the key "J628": 72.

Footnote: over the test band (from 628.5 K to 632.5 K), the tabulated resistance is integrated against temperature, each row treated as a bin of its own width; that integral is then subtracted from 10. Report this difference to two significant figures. -19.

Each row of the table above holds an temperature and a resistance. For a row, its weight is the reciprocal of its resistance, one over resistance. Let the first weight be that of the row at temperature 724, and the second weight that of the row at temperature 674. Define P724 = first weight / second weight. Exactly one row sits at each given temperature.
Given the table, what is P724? 0.93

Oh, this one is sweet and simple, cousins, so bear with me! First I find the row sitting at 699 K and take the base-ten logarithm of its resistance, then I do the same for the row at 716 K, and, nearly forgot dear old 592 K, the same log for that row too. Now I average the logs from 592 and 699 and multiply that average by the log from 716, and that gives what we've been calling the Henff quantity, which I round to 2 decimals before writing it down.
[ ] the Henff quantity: 0.83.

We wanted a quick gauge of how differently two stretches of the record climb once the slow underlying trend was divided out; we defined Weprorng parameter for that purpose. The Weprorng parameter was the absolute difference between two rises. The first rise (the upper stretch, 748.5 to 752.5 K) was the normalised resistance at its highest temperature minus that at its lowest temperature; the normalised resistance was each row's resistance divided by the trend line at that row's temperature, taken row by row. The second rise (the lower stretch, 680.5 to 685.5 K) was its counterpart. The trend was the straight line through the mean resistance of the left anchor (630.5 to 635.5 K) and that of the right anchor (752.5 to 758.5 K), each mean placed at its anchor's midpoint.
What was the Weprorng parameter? 0.12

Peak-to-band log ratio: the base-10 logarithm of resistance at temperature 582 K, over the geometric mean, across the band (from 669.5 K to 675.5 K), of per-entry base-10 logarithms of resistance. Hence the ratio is 0.93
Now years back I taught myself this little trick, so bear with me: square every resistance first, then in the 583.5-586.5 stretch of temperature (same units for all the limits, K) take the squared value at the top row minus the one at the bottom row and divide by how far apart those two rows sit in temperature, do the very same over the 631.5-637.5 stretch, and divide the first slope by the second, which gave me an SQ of -0.4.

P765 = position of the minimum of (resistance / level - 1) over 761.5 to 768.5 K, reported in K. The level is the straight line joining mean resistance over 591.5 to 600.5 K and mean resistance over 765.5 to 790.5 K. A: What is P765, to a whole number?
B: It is 767 K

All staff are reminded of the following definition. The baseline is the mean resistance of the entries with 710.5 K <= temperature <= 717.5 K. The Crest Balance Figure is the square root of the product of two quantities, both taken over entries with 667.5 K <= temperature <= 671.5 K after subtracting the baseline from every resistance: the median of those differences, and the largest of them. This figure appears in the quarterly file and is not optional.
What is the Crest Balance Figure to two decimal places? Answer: 1.84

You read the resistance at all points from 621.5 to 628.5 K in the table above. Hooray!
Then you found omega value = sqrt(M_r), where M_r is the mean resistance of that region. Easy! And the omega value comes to 2.73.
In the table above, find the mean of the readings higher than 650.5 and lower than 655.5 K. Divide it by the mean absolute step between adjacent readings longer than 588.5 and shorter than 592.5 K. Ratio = 107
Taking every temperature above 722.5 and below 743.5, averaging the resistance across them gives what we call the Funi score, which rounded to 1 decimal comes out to 9.4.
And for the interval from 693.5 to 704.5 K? 8.3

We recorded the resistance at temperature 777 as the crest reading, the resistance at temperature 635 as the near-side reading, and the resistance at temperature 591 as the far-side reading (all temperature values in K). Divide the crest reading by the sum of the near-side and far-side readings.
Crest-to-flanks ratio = 0.67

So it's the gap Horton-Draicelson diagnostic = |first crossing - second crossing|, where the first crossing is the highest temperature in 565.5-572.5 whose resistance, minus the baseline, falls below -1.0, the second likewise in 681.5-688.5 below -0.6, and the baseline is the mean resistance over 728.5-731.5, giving 116 K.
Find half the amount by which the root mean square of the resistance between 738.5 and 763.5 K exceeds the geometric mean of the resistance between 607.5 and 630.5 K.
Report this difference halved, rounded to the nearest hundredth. 1.34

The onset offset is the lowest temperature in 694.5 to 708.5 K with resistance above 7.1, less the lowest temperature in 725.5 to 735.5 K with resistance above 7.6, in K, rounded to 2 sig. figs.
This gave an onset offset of -31 K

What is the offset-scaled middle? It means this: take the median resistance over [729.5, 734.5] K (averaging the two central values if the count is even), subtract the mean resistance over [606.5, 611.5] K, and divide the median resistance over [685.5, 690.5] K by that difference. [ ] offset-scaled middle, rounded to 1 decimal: 3.4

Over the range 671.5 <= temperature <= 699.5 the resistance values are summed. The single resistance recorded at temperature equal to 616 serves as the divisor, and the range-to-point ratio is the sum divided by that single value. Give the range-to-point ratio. 29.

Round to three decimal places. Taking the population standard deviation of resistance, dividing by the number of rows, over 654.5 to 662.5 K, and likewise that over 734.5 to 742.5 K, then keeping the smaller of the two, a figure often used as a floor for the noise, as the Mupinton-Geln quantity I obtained 0.222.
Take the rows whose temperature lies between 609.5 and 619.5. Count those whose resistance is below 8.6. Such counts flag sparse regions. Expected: 10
